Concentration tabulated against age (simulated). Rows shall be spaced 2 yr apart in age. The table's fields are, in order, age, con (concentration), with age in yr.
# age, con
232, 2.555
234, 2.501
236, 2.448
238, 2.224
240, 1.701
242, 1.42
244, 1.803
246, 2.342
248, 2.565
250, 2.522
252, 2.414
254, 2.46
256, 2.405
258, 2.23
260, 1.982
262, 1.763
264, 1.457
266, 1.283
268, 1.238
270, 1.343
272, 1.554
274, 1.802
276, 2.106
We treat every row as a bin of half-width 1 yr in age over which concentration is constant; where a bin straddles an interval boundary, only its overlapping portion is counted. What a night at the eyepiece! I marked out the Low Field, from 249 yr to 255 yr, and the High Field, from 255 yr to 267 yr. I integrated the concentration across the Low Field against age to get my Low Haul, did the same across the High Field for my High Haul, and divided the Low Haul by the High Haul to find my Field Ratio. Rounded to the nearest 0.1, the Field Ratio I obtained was 0.7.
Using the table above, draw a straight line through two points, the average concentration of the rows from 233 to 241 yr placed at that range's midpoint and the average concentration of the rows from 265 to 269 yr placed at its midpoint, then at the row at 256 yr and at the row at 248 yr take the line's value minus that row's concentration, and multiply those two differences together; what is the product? 0.55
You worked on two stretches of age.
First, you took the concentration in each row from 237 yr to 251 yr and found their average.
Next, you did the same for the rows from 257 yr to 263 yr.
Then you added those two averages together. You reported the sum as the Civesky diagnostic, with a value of 4.1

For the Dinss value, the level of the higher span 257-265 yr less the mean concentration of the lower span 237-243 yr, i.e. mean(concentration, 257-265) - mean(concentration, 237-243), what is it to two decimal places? 0.08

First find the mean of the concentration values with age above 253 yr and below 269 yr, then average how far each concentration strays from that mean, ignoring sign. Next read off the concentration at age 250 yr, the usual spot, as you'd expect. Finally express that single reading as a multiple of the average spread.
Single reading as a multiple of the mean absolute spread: 6.0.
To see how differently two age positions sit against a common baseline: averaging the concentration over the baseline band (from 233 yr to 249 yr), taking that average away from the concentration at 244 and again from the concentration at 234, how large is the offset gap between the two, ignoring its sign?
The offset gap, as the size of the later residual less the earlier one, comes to 0.70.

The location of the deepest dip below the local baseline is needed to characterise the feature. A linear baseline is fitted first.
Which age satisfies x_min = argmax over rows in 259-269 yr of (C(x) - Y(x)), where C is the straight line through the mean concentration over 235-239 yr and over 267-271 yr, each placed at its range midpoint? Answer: 266 yr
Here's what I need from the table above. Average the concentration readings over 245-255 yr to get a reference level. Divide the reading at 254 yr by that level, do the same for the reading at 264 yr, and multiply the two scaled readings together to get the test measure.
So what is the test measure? 0.59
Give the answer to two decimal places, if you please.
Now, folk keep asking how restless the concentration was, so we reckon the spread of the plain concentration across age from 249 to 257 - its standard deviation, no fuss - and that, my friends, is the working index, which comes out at 0.05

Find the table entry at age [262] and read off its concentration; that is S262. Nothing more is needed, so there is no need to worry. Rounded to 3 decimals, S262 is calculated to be 1.763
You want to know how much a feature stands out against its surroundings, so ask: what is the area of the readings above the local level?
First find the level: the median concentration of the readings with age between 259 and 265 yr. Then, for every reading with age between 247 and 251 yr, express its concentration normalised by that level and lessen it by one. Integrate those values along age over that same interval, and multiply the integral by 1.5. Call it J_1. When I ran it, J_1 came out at 2.7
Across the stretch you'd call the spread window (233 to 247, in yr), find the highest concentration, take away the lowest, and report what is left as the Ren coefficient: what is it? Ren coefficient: 1.1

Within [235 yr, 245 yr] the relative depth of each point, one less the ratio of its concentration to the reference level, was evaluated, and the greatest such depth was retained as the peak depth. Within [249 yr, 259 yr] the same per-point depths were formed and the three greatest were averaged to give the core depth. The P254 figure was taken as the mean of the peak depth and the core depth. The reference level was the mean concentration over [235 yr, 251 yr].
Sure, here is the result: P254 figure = 0.114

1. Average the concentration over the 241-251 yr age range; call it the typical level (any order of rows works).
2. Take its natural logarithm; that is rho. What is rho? 0.8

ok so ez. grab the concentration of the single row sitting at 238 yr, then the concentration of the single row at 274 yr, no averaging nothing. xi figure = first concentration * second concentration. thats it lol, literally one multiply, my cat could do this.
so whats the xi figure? 4.0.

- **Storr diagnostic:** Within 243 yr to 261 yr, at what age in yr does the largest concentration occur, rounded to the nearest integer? 248 yr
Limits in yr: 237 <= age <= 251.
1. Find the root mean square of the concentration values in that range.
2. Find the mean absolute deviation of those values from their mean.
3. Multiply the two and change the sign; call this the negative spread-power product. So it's -0.80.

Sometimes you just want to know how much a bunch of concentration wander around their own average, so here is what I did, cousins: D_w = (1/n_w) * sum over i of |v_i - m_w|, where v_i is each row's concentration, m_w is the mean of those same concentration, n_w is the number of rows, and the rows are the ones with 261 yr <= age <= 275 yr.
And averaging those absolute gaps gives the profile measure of 0.18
